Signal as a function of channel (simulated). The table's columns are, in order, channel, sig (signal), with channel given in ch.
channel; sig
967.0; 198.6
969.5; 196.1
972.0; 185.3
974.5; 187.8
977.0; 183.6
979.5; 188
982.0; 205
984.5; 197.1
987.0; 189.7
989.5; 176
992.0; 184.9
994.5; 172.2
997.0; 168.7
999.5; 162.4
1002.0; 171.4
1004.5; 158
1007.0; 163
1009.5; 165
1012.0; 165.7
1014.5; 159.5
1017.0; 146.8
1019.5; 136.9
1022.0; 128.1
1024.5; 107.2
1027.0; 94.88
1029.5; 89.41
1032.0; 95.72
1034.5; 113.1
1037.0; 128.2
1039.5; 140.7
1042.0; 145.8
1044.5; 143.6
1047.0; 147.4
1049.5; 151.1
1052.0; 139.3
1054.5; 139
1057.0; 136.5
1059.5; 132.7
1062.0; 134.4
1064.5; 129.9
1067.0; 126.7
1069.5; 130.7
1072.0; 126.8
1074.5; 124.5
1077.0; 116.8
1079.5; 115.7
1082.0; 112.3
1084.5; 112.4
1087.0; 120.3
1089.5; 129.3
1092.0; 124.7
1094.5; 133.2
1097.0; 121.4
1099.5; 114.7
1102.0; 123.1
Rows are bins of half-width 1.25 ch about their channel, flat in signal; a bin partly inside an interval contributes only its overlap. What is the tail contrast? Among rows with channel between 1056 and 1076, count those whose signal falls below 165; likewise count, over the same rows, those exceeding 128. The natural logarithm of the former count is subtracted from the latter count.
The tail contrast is 2.9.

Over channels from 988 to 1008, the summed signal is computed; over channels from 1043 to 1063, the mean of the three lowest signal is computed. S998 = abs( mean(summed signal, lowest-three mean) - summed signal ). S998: 611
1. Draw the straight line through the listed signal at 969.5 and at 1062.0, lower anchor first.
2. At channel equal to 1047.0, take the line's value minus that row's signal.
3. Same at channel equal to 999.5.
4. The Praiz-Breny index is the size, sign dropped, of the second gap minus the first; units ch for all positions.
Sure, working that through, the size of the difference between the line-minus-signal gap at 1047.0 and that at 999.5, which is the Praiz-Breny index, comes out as 17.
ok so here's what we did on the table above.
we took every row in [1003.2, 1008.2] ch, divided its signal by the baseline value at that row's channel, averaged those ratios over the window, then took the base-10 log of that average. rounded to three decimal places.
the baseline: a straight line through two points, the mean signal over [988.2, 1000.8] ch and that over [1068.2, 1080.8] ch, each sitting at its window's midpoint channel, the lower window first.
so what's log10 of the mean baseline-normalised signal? -0.014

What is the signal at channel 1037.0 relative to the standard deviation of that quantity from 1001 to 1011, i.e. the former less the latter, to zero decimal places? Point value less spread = 123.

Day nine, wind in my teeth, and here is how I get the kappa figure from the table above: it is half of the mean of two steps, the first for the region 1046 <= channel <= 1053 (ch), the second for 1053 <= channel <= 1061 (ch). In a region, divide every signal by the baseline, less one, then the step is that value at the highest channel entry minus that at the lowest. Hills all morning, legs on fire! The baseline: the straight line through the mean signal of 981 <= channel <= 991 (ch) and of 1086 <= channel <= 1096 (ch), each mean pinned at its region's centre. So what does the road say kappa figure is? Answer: -0.01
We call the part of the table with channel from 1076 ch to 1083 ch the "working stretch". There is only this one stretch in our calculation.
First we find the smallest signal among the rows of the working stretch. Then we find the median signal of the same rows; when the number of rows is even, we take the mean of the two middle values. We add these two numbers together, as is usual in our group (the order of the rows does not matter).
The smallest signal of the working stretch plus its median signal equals 228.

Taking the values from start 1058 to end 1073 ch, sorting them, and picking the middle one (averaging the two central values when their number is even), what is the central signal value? 130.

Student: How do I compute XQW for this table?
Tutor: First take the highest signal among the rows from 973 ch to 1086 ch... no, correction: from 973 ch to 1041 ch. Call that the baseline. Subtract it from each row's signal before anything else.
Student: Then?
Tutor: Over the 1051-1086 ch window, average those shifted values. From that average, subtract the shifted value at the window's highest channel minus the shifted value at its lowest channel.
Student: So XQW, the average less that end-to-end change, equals -51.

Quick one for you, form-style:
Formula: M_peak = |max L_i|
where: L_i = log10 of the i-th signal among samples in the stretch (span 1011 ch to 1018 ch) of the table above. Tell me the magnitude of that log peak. 2.22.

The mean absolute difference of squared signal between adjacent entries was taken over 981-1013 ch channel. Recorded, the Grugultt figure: 2665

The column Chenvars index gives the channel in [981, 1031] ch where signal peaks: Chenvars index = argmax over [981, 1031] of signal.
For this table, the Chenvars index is 982.0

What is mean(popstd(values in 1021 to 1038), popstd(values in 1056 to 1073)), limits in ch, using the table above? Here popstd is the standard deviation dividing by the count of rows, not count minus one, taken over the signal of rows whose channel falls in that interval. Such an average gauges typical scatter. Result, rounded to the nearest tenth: 9.0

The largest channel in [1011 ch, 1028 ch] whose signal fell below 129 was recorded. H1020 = 1027.0 ch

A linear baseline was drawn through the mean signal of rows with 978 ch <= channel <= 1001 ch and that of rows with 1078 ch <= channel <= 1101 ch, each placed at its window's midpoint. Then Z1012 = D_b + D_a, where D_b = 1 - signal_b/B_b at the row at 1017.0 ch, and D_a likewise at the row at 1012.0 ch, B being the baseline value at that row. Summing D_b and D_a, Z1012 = 0.13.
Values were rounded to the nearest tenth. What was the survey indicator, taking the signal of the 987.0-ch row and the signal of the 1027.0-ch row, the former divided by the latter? 2.0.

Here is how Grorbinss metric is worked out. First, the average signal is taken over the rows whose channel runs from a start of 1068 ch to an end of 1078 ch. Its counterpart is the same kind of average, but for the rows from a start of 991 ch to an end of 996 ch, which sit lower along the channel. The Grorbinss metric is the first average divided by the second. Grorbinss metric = 0.70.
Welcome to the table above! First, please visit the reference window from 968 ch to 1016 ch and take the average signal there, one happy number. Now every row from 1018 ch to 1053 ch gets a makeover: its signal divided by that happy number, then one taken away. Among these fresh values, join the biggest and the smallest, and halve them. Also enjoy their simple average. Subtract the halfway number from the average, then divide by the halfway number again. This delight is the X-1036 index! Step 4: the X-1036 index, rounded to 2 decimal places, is -0.10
